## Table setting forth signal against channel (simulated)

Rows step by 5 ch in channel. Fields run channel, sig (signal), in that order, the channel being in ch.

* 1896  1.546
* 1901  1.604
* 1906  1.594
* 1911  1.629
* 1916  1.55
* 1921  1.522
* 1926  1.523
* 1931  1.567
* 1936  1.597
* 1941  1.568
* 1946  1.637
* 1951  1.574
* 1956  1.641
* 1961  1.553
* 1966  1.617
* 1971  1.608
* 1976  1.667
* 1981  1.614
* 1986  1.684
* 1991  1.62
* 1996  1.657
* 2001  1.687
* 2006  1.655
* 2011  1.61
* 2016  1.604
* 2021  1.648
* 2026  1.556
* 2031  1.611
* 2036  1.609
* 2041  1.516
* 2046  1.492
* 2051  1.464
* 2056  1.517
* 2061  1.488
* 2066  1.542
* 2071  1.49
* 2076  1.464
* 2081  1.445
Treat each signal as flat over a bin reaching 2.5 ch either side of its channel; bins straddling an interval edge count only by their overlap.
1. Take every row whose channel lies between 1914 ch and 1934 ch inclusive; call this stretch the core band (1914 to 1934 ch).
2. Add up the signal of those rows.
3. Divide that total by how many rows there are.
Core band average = 1.54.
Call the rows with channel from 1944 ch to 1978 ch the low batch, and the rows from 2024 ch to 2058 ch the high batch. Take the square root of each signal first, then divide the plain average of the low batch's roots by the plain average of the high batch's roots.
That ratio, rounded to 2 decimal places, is 1.02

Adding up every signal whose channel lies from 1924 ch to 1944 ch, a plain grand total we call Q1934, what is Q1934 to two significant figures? 6.3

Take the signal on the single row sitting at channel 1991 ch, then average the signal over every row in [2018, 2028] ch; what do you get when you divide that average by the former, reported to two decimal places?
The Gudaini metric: 0.99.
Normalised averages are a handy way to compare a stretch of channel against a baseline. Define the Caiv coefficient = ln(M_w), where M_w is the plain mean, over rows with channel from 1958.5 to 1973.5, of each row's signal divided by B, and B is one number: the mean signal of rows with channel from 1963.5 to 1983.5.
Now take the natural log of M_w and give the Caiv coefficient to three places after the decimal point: -0.021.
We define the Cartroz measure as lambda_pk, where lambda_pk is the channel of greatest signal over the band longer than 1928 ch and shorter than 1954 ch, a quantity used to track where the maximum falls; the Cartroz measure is 1946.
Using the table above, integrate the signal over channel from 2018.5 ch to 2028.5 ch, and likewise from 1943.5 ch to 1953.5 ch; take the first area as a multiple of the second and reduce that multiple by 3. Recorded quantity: -2.00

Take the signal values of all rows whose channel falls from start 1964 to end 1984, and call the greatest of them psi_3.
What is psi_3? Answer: 1.667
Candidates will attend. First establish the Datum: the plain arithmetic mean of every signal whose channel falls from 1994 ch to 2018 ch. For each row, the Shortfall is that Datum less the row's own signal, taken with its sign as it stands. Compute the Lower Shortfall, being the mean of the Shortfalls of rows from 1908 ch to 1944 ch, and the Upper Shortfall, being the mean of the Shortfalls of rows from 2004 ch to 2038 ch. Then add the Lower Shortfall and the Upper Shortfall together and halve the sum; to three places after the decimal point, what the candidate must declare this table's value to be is 0.053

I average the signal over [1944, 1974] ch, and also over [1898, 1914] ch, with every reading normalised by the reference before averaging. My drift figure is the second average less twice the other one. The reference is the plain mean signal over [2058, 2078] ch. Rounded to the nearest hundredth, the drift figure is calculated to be -1.07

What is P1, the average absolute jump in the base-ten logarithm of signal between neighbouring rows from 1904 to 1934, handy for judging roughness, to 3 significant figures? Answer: 0.0103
